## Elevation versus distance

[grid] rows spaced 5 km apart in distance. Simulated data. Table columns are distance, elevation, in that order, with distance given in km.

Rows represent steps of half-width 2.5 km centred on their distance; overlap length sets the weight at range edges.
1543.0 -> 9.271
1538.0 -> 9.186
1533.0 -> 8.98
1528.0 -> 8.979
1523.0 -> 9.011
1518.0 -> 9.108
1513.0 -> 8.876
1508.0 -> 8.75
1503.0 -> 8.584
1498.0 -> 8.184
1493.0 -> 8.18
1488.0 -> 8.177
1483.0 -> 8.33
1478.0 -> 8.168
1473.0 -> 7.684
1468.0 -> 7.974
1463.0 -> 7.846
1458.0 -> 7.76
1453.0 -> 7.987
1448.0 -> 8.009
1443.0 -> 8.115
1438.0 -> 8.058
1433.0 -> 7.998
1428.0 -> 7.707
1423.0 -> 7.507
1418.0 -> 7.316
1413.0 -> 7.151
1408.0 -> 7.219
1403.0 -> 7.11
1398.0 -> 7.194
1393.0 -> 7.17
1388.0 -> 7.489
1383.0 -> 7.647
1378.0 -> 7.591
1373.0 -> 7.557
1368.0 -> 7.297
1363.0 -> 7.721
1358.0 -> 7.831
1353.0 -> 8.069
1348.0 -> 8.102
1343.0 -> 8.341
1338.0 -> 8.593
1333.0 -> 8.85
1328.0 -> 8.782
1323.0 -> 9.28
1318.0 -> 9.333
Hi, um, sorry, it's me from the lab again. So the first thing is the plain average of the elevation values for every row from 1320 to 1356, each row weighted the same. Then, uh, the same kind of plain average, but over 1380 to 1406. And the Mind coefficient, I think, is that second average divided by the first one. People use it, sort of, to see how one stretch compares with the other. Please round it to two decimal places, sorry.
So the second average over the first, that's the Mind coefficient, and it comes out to 0.85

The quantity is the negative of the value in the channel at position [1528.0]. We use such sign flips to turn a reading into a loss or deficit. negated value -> -9.0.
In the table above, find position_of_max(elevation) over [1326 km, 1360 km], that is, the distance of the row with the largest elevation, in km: 1333.0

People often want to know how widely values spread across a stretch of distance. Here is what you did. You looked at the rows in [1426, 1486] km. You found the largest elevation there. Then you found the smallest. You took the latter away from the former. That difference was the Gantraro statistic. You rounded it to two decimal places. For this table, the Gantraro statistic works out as 0.65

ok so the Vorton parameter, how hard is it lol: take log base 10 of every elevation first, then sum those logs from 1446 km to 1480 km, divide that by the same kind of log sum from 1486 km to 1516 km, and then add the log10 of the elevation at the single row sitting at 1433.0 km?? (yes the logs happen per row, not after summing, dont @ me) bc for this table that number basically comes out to 2.03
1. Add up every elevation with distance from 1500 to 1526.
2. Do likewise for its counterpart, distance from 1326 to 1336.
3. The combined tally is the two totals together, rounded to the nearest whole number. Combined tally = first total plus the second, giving 62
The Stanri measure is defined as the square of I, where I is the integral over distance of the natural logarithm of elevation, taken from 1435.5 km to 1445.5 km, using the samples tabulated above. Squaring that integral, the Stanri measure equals 437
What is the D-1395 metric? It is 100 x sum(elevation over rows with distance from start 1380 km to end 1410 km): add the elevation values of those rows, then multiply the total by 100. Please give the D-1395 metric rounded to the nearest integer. 4383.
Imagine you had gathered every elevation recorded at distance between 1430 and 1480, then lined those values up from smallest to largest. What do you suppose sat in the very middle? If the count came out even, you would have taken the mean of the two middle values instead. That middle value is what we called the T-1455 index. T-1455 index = 8.0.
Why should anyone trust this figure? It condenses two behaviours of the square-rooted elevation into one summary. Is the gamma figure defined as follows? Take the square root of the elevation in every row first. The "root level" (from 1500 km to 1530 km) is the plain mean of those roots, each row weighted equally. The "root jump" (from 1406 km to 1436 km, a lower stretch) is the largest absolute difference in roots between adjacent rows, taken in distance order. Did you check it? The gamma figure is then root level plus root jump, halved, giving 1.52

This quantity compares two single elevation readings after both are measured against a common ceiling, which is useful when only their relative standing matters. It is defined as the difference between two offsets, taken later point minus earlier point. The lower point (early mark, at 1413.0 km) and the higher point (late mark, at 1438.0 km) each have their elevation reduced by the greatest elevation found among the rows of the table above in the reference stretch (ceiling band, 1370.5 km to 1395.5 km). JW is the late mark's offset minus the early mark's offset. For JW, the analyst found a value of 0.9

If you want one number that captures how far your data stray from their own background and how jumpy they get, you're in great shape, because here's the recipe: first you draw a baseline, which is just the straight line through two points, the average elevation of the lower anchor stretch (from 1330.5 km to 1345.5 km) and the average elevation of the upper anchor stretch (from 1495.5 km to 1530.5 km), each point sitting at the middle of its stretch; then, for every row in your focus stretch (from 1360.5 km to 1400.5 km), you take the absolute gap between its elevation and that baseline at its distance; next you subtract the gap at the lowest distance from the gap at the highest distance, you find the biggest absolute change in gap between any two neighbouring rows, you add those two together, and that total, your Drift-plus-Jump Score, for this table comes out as 1.0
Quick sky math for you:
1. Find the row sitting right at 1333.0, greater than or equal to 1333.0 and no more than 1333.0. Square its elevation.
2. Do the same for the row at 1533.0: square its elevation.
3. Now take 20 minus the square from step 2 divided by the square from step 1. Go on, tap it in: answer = 19.0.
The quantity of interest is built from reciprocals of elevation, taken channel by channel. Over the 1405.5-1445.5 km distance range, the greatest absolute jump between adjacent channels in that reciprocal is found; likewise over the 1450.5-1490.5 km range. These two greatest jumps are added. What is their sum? 0.0124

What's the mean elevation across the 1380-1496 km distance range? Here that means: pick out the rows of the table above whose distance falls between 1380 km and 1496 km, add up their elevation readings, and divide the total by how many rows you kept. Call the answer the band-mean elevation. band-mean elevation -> 7.7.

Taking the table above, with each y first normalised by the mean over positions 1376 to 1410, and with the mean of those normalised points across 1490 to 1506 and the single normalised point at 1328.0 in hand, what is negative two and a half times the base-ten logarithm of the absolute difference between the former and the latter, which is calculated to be 3.0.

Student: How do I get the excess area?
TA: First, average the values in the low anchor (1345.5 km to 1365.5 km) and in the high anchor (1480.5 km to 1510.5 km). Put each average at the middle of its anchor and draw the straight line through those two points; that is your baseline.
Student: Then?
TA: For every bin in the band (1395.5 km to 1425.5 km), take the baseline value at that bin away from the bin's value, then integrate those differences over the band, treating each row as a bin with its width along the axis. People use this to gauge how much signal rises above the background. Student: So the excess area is -26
